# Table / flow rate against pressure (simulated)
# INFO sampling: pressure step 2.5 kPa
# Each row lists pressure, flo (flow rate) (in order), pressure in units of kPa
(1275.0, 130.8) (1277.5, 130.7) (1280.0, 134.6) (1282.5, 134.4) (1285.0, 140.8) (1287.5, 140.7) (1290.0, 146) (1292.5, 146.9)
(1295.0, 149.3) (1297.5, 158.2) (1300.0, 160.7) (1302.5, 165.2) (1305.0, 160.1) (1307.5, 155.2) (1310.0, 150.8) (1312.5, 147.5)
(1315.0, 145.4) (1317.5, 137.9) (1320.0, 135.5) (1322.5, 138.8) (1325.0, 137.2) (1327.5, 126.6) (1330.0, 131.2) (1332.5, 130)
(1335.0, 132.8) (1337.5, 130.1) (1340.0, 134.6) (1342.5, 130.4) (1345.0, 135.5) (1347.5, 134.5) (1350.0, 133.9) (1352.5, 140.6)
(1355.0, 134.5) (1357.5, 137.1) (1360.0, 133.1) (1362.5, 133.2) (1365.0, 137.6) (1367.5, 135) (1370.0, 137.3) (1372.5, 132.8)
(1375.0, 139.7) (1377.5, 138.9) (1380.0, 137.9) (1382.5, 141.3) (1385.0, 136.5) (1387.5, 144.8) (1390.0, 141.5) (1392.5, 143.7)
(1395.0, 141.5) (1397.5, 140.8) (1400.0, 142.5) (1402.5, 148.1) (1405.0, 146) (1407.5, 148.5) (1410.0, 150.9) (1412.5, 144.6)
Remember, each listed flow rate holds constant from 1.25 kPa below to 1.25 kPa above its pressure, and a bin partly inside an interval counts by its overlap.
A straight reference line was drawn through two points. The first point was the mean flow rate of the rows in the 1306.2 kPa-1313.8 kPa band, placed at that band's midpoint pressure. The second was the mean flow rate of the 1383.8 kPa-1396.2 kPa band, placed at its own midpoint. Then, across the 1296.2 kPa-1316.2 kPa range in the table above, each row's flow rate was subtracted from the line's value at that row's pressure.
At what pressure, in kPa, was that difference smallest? 1302.5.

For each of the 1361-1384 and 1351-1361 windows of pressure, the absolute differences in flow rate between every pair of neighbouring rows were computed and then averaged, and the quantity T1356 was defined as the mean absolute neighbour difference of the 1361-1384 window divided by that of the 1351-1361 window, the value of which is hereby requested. 0.765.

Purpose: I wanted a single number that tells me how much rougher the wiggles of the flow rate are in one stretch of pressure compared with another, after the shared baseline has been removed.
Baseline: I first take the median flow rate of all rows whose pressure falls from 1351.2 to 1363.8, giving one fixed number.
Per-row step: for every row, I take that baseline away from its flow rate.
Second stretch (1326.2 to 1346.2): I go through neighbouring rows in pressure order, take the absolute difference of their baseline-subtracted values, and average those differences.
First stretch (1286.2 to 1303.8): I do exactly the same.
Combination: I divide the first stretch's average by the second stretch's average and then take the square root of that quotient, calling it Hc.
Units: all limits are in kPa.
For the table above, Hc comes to 1.07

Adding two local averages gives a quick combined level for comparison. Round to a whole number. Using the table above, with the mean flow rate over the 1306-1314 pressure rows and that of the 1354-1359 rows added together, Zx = 287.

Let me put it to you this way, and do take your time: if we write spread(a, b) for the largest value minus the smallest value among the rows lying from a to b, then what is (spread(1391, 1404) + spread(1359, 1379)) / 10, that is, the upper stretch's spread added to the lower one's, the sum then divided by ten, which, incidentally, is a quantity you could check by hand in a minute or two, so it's 1.4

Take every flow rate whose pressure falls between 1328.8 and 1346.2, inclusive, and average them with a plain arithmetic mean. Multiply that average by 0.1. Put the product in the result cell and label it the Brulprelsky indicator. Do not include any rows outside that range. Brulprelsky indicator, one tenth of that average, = 13.2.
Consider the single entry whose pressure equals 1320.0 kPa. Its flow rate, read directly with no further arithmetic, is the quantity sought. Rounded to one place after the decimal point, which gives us 135.5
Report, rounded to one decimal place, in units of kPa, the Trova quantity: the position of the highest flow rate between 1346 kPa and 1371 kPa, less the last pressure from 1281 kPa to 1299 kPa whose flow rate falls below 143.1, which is 65.0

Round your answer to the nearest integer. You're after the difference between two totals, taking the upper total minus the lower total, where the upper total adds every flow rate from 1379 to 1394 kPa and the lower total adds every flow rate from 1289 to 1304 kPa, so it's -81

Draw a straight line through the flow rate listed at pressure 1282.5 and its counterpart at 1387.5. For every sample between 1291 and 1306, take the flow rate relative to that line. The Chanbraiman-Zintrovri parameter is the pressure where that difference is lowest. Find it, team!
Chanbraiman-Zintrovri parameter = 1292.5 kPa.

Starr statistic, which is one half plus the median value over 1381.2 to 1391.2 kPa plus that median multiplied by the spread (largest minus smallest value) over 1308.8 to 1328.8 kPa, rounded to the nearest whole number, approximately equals 3564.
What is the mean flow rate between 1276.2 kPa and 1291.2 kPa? 138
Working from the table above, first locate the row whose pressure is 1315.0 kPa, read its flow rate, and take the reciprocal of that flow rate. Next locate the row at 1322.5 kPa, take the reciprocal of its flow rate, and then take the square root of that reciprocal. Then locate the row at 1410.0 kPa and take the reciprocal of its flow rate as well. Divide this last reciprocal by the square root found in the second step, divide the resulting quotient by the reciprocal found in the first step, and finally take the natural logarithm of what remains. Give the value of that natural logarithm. 2.43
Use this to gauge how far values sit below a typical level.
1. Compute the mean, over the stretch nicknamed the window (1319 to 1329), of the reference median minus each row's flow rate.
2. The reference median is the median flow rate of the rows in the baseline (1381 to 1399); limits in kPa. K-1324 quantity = 7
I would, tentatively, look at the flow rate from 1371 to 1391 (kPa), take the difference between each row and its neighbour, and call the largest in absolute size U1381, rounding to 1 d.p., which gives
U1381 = 8.3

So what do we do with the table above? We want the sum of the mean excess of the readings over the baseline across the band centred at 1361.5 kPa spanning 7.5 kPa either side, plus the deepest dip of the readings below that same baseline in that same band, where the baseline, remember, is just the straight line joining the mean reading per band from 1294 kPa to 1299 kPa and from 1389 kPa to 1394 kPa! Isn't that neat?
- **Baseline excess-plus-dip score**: 2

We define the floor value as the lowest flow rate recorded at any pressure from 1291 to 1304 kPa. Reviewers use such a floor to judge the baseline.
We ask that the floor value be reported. 146.9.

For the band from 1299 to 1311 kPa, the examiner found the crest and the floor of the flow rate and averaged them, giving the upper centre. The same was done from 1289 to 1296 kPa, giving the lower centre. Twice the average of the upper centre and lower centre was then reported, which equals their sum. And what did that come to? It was 306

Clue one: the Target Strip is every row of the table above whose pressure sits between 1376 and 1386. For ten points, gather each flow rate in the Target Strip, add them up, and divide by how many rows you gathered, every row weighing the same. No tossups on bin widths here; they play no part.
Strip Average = 139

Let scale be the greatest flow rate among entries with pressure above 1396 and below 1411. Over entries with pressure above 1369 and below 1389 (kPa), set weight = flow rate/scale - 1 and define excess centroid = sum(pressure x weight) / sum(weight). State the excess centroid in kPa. 1377.8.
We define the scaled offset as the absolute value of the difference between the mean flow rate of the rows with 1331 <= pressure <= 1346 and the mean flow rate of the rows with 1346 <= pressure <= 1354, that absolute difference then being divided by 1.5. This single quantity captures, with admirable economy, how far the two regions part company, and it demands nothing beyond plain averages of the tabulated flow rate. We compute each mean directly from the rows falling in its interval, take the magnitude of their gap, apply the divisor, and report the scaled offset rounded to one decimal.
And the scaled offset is 2.7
